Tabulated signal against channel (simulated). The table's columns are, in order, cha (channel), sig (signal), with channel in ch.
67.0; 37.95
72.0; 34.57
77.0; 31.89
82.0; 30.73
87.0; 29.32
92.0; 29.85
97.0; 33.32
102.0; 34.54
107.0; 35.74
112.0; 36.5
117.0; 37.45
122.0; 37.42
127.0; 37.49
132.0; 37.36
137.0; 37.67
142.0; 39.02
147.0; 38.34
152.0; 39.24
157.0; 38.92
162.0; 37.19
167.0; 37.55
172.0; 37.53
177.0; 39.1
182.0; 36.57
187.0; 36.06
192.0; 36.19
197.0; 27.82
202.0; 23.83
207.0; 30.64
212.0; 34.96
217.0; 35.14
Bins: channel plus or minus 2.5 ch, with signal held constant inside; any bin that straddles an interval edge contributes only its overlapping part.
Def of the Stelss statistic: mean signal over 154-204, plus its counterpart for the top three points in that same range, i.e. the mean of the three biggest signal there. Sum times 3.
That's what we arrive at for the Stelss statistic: 221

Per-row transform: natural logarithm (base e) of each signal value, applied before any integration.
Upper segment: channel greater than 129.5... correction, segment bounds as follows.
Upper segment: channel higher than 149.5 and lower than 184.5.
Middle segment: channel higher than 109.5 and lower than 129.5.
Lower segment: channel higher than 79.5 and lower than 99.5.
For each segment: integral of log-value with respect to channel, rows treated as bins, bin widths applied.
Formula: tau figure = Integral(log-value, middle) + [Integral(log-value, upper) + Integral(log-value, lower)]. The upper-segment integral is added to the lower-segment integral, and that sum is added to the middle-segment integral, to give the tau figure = 268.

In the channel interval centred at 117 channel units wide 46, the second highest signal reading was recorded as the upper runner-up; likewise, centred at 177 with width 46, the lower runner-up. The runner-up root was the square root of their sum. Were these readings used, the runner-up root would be 8.74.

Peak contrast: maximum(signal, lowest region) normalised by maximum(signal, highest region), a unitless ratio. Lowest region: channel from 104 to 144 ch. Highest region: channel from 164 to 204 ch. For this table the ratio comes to 1.00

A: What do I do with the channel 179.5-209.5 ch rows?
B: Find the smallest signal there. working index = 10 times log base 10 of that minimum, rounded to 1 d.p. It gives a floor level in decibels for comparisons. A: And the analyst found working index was 13.8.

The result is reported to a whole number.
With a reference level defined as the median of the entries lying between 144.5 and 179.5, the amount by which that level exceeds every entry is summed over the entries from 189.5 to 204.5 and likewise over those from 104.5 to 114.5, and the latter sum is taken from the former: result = 23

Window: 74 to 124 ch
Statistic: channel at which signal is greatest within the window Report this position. 117.0 ch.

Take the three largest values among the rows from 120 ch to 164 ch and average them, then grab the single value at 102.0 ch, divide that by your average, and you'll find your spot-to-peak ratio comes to 0.88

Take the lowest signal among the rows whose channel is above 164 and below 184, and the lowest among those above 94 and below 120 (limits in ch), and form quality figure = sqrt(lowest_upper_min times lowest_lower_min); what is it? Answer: 34.9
